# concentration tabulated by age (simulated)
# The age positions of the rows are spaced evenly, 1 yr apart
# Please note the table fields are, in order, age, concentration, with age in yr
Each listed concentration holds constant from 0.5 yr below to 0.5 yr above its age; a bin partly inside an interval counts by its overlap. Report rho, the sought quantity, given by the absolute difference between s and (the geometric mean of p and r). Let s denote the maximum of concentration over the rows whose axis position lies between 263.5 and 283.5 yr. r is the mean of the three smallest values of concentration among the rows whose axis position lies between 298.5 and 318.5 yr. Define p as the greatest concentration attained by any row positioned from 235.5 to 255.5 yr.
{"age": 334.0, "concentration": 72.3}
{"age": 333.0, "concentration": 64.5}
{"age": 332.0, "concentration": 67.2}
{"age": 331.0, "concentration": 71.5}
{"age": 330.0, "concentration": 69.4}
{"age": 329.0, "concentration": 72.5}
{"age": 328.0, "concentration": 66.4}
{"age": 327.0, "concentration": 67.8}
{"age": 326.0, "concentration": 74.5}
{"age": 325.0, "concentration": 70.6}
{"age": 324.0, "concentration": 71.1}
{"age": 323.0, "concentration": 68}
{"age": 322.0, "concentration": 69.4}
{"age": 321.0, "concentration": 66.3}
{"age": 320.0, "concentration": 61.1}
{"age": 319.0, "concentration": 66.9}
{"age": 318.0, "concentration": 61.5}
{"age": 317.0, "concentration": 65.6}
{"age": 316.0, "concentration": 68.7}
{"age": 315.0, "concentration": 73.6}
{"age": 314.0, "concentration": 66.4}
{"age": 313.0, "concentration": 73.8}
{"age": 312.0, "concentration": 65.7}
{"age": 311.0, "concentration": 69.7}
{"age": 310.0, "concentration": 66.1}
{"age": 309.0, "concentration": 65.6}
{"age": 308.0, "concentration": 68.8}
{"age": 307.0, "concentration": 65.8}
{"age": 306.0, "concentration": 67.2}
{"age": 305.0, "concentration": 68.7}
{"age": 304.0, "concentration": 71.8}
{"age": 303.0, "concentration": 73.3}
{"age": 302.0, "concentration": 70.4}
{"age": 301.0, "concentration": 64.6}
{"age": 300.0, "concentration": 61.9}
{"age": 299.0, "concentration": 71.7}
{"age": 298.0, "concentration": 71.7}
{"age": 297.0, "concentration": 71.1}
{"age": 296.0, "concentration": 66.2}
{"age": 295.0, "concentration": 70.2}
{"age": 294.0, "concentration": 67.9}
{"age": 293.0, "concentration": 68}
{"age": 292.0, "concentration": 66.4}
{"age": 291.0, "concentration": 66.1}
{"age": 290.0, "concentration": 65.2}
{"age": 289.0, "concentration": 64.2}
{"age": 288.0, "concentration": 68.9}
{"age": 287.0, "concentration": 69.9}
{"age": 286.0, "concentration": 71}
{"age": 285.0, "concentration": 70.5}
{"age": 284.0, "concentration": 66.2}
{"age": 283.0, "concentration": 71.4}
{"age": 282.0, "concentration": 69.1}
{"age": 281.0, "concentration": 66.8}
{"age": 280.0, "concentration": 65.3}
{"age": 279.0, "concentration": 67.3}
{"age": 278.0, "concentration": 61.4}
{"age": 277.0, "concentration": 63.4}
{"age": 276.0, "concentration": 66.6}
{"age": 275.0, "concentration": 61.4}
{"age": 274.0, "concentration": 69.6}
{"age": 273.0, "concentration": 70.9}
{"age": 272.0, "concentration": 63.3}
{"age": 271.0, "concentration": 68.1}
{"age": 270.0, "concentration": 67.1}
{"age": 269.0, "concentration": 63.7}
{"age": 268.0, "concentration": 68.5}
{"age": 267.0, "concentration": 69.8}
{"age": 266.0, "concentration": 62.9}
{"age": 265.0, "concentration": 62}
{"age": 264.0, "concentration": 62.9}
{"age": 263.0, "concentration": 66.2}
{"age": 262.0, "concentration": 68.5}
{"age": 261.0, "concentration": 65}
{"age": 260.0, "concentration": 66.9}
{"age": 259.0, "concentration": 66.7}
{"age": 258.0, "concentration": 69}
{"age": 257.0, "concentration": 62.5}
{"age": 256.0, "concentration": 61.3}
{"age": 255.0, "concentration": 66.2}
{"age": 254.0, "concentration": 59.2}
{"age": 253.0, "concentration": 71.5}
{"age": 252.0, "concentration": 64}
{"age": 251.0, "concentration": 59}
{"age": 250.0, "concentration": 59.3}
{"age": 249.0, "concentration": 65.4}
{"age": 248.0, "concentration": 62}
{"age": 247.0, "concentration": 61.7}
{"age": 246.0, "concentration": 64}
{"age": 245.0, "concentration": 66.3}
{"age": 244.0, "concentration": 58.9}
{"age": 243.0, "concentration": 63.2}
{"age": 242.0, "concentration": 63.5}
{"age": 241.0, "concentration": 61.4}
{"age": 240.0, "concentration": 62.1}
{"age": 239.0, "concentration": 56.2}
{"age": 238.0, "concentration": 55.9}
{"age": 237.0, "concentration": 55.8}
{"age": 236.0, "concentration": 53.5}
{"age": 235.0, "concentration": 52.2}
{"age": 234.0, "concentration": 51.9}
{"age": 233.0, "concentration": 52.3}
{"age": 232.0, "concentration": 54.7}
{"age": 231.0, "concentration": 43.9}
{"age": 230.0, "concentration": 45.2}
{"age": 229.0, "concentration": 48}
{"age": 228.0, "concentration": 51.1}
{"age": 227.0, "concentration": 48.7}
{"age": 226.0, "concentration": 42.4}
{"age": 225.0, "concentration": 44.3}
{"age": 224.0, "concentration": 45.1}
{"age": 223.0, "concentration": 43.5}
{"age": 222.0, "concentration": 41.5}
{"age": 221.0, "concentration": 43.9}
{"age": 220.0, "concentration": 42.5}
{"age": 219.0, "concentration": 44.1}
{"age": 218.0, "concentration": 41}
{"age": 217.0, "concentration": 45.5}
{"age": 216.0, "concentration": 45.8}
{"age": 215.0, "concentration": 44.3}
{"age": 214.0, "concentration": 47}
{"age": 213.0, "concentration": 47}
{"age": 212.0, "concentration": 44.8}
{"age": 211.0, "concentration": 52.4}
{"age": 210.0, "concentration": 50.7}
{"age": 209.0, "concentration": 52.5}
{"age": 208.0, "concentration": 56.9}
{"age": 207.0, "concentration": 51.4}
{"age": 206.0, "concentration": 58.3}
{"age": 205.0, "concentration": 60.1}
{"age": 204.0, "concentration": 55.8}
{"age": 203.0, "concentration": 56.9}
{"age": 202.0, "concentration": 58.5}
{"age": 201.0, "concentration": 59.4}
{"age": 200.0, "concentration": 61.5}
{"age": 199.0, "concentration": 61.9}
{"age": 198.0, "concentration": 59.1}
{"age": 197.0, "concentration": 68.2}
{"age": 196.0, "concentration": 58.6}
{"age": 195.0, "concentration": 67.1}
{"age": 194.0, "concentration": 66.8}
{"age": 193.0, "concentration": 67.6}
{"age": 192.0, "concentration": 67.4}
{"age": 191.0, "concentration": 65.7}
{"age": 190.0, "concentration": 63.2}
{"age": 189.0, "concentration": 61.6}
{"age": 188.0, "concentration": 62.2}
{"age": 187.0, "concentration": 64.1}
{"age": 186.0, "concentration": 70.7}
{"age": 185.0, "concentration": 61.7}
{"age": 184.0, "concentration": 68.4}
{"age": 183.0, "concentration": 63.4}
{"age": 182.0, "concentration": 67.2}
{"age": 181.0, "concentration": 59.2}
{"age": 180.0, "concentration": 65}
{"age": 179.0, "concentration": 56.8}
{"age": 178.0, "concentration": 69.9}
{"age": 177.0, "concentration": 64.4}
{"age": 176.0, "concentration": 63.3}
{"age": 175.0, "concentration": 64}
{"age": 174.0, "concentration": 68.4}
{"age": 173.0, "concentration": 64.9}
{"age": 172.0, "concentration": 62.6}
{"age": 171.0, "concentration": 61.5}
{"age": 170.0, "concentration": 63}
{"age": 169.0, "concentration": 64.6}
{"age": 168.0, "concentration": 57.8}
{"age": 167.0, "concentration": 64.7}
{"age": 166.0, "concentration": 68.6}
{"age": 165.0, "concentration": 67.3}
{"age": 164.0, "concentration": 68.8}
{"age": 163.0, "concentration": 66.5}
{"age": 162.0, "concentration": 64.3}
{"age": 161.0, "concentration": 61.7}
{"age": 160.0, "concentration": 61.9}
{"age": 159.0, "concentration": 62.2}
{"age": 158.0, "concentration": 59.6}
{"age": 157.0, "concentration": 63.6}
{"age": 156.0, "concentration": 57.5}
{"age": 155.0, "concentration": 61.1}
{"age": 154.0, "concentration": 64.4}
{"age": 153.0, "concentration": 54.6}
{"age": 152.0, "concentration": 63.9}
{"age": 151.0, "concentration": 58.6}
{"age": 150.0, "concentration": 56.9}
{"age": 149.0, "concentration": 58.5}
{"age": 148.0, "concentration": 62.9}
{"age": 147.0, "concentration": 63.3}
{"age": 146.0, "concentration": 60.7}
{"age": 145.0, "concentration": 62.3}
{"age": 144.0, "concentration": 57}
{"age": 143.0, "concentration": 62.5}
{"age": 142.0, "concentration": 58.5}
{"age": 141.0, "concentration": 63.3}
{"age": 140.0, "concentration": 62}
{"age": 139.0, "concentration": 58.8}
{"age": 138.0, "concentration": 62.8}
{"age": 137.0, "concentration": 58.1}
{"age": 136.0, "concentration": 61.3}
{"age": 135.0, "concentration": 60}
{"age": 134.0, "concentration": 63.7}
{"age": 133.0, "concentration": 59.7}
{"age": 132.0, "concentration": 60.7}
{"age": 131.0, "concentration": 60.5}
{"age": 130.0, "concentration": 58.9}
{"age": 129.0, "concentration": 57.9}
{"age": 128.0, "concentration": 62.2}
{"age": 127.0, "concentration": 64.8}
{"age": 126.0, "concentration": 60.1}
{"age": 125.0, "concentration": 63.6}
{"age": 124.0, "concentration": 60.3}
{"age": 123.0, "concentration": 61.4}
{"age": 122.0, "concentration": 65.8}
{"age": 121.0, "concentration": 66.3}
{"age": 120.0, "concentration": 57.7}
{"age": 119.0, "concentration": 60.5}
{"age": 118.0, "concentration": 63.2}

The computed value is 4.5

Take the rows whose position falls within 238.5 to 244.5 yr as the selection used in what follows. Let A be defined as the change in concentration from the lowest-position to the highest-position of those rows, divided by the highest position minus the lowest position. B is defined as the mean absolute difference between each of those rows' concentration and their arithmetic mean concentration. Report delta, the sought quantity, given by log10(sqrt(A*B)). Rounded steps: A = 0.5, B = 2.22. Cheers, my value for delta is 0.04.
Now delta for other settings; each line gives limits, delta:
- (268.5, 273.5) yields 0.33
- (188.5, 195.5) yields 0.11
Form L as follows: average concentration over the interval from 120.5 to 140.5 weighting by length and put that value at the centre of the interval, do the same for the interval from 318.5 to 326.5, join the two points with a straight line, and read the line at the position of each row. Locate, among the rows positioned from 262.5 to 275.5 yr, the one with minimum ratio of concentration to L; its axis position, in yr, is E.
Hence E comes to 275.0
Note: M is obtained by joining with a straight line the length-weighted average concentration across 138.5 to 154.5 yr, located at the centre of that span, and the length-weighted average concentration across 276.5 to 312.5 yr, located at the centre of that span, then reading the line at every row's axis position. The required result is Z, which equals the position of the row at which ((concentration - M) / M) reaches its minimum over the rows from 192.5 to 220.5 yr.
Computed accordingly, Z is 218.0 yr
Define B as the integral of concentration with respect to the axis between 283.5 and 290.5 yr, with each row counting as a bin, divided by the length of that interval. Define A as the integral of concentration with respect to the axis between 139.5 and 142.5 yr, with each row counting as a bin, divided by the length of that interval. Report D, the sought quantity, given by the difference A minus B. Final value -7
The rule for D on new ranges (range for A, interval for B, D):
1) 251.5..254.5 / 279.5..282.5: -2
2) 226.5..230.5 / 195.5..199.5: -14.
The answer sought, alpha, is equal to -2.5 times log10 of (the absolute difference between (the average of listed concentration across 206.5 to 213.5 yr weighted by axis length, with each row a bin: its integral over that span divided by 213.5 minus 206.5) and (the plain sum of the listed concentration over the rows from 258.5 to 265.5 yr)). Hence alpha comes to -6.5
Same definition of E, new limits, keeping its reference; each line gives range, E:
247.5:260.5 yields 251.0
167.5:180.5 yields 179.0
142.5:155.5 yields 153.0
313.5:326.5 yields 320.0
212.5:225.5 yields 218.0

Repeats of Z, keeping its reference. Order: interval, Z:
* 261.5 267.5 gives 265.0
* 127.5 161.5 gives 153.0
